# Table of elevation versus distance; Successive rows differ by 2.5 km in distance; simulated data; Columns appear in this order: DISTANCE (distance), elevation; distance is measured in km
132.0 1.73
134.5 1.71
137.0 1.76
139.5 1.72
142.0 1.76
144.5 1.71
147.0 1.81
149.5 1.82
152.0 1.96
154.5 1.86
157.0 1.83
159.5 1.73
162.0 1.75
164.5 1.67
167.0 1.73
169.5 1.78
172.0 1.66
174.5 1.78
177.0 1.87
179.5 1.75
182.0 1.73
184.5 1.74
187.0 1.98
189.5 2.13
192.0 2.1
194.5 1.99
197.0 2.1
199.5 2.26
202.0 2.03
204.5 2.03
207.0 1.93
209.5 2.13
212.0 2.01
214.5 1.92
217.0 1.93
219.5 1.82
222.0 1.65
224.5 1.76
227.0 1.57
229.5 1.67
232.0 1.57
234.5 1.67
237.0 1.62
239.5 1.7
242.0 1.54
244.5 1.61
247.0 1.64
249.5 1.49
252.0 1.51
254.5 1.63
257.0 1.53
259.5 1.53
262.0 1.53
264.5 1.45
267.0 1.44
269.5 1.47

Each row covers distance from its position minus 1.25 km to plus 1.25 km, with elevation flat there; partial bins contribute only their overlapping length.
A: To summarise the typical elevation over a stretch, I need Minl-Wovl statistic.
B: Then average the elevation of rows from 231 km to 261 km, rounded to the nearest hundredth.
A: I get 1.59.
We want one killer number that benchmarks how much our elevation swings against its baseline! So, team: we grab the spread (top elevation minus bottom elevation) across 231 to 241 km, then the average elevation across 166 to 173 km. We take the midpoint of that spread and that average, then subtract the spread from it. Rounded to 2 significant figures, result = 0.80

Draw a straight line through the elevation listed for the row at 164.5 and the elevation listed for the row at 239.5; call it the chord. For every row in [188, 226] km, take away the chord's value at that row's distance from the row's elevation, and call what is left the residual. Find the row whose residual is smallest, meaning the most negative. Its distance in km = 222.0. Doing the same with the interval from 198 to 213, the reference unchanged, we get 207.0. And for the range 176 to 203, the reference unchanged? 182.0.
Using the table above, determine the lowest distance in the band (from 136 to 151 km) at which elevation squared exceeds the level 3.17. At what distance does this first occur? 147.0 km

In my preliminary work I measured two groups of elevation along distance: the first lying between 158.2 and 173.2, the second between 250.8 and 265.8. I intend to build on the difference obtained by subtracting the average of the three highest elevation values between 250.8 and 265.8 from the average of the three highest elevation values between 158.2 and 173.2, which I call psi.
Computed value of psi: 0.19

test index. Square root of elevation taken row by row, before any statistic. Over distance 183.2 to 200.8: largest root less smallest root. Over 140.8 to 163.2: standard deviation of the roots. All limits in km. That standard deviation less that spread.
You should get -0.16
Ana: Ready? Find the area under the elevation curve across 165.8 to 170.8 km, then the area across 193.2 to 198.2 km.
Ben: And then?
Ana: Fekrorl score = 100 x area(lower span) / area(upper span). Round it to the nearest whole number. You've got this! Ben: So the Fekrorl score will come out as 86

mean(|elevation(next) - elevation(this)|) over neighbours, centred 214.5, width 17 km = 0.12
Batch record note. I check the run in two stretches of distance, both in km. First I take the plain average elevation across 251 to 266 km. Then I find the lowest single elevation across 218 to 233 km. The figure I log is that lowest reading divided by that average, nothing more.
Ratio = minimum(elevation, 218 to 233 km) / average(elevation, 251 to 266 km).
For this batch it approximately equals 1.03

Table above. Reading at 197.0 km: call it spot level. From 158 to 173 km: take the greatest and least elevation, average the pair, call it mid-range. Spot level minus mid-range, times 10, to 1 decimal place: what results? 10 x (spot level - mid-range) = 3.8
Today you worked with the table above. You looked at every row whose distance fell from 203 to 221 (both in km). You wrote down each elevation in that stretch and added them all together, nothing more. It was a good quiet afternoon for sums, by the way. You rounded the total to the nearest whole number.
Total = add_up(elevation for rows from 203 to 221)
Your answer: 14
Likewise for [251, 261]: 6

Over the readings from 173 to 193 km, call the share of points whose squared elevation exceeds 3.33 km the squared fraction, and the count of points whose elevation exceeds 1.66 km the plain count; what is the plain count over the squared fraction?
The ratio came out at 16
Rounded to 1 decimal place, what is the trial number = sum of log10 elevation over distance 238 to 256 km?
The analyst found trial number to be 1.4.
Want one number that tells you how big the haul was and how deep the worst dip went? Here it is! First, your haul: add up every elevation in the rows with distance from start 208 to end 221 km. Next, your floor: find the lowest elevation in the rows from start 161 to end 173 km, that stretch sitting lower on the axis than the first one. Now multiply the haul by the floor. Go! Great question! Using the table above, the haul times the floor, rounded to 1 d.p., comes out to 16.3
